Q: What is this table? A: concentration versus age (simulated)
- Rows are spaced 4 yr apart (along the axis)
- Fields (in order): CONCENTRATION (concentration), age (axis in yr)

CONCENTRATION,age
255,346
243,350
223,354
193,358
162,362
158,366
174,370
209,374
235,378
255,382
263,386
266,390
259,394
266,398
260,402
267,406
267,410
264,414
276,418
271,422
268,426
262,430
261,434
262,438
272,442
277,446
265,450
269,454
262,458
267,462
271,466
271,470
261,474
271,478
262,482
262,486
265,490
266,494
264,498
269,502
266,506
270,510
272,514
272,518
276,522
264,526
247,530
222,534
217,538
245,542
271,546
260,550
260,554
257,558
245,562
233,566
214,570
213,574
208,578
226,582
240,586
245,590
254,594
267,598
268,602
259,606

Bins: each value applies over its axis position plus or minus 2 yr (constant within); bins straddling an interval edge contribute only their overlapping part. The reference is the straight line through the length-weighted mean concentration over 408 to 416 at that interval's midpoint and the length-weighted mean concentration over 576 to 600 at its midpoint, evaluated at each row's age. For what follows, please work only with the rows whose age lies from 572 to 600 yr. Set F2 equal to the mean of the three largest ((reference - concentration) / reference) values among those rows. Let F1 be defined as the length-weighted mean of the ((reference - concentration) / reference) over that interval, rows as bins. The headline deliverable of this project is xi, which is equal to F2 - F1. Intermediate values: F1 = 0.02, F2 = 0.11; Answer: 0.090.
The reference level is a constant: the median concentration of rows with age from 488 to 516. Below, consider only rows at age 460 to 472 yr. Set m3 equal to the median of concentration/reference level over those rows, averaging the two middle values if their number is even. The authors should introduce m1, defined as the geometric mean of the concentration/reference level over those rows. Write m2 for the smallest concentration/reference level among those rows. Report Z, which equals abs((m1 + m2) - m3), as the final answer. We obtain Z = 0.999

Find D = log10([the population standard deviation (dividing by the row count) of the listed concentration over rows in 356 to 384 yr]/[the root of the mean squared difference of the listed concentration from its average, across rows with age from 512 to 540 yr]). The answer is 0.2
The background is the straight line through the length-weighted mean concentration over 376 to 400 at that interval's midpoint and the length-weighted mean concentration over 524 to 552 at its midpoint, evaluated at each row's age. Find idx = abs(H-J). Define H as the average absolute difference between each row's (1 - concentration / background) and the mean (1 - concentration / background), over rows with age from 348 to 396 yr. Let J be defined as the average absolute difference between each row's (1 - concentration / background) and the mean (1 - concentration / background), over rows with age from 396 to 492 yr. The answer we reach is 0.12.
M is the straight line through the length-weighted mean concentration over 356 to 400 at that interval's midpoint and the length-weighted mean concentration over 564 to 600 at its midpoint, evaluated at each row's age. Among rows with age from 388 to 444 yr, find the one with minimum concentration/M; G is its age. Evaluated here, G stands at 434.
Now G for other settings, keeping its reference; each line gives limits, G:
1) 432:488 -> 474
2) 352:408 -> 366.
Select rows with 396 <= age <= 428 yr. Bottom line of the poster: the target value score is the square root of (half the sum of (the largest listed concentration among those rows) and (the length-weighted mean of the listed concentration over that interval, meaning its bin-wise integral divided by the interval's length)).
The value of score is 16.48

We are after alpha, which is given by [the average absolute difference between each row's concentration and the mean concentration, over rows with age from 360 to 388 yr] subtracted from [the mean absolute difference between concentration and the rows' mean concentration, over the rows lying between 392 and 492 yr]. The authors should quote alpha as -33.1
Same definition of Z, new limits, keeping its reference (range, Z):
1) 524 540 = 0.824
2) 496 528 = 0.991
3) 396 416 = 0.973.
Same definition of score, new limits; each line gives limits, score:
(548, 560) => 16.11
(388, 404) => 16.26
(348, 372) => 14.75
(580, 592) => 15.52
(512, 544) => 16.25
